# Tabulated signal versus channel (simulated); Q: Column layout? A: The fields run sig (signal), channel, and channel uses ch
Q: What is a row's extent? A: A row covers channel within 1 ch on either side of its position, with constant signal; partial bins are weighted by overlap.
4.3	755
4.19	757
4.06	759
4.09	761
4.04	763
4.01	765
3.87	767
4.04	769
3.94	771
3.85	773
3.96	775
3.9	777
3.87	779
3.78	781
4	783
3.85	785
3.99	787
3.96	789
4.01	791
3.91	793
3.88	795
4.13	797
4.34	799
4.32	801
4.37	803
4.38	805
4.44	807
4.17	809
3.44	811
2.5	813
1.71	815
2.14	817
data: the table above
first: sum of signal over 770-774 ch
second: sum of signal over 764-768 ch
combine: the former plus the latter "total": 15.7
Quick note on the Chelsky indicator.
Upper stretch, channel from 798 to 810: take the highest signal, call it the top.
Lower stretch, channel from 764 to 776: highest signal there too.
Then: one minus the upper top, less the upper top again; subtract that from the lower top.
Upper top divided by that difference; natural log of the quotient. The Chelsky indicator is -0.99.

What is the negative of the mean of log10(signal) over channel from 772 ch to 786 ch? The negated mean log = -0.590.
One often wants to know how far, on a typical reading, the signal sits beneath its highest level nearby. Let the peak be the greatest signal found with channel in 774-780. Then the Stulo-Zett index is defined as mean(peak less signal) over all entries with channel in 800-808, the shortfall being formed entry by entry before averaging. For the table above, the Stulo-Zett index -0.42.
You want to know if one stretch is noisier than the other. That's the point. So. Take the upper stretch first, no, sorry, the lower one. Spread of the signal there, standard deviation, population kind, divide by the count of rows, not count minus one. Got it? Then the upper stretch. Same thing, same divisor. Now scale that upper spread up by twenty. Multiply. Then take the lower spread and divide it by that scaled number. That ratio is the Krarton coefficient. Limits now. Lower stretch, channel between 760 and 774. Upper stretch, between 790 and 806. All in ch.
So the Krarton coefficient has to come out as 0.021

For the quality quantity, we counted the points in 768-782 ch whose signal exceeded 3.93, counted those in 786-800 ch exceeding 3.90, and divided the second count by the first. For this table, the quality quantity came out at 2.00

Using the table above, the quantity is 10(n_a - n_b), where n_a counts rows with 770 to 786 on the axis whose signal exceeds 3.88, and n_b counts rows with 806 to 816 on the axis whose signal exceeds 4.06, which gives 20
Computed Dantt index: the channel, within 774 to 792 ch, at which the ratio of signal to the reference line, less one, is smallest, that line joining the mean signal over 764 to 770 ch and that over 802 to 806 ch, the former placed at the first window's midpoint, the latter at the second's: 781 ch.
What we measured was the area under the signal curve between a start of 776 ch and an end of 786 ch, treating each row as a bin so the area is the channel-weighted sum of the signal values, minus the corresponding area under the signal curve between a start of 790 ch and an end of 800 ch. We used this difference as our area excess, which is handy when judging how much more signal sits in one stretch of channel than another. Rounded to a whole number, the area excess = -2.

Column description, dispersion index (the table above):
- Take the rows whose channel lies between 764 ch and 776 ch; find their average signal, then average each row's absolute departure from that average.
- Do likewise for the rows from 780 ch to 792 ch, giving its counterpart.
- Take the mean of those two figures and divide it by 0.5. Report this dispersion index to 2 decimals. 0.14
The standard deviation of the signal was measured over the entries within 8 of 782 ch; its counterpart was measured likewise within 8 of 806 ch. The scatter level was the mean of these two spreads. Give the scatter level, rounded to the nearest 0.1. 0.4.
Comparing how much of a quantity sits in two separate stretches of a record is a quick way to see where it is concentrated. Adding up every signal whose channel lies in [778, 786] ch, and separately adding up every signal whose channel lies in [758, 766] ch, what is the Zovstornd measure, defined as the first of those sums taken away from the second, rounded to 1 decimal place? 0.7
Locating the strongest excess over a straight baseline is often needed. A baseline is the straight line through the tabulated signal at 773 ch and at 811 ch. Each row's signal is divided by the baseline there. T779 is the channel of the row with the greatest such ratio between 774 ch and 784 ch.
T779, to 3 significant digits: 783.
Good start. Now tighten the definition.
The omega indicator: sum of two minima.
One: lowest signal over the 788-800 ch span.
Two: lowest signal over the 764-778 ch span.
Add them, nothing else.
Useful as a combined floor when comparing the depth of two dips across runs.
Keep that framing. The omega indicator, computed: 7.73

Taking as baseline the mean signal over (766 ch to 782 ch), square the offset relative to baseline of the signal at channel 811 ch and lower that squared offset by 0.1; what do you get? 0.11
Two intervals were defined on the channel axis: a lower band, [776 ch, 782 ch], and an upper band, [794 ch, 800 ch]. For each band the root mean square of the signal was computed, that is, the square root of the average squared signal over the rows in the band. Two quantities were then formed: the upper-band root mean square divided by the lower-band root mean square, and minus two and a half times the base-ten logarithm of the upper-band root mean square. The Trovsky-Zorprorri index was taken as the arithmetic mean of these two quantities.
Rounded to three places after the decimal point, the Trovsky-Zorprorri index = -0.234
